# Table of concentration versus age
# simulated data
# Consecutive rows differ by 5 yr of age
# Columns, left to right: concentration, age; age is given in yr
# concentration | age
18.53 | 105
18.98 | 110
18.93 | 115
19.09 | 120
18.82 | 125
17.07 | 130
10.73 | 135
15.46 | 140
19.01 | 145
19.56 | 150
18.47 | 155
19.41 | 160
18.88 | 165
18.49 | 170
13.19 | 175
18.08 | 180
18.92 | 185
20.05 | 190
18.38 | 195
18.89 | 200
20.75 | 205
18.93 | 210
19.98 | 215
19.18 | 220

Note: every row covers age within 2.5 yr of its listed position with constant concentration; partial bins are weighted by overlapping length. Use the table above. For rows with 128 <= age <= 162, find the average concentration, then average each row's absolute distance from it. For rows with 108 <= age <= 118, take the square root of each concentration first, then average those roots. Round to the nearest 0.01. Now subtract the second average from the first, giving -2.06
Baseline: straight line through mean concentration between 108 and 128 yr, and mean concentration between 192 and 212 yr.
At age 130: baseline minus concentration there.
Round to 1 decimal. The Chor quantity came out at 1.9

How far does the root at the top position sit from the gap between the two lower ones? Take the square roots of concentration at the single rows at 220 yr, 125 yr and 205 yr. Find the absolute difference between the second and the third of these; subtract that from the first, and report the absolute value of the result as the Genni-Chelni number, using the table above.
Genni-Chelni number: 4.16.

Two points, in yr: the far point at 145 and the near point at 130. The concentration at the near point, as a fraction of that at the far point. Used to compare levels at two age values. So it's 0.90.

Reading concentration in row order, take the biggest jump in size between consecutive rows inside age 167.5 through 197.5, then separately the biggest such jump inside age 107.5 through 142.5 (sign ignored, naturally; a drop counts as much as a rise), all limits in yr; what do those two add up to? 11.6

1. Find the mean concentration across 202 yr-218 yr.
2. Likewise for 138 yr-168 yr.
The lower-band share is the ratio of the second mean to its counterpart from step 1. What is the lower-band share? 0.93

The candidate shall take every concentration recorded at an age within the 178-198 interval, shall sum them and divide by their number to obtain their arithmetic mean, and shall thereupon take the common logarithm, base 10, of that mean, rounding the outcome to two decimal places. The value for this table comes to 1.28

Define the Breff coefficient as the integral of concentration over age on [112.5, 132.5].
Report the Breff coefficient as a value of 370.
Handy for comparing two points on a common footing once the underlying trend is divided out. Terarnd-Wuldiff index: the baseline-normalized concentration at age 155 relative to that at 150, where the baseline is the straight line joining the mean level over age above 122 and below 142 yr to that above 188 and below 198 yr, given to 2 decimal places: 0.93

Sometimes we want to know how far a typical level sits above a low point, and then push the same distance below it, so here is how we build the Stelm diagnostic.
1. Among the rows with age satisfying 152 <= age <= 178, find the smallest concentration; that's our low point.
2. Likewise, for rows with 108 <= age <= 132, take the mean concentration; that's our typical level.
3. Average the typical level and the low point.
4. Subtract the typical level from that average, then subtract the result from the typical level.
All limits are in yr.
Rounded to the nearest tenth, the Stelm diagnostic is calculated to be 21.3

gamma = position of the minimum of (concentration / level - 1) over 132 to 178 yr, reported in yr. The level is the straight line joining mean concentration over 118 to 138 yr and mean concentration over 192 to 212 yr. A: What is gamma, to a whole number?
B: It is 135 yr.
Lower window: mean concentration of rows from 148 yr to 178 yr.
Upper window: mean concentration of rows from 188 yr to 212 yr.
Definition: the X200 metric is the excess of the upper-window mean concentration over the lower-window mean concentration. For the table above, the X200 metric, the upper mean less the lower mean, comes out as 1.4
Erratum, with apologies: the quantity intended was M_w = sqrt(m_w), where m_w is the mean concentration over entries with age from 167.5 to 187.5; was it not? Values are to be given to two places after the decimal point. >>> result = 4.14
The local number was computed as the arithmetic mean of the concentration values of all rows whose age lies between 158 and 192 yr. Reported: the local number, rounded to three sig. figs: 18.1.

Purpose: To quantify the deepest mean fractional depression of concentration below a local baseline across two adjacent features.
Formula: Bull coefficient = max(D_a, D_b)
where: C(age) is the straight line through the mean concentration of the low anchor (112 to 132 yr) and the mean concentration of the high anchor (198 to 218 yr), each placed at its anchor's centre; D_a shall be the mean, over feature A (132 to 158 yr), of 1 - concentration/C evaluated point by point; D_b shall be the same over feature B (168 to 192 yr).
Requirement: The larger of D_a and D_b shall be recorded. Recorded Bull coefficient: 0.11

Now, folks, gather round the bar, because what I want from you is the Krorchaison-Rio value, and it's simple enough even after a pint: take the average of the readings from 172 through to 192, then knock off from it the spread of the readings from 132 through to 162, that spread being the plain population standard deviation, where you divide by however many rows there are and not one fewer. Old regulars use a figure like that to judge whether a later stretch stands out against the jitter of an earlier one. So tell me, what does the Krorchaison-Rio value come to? 14.4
